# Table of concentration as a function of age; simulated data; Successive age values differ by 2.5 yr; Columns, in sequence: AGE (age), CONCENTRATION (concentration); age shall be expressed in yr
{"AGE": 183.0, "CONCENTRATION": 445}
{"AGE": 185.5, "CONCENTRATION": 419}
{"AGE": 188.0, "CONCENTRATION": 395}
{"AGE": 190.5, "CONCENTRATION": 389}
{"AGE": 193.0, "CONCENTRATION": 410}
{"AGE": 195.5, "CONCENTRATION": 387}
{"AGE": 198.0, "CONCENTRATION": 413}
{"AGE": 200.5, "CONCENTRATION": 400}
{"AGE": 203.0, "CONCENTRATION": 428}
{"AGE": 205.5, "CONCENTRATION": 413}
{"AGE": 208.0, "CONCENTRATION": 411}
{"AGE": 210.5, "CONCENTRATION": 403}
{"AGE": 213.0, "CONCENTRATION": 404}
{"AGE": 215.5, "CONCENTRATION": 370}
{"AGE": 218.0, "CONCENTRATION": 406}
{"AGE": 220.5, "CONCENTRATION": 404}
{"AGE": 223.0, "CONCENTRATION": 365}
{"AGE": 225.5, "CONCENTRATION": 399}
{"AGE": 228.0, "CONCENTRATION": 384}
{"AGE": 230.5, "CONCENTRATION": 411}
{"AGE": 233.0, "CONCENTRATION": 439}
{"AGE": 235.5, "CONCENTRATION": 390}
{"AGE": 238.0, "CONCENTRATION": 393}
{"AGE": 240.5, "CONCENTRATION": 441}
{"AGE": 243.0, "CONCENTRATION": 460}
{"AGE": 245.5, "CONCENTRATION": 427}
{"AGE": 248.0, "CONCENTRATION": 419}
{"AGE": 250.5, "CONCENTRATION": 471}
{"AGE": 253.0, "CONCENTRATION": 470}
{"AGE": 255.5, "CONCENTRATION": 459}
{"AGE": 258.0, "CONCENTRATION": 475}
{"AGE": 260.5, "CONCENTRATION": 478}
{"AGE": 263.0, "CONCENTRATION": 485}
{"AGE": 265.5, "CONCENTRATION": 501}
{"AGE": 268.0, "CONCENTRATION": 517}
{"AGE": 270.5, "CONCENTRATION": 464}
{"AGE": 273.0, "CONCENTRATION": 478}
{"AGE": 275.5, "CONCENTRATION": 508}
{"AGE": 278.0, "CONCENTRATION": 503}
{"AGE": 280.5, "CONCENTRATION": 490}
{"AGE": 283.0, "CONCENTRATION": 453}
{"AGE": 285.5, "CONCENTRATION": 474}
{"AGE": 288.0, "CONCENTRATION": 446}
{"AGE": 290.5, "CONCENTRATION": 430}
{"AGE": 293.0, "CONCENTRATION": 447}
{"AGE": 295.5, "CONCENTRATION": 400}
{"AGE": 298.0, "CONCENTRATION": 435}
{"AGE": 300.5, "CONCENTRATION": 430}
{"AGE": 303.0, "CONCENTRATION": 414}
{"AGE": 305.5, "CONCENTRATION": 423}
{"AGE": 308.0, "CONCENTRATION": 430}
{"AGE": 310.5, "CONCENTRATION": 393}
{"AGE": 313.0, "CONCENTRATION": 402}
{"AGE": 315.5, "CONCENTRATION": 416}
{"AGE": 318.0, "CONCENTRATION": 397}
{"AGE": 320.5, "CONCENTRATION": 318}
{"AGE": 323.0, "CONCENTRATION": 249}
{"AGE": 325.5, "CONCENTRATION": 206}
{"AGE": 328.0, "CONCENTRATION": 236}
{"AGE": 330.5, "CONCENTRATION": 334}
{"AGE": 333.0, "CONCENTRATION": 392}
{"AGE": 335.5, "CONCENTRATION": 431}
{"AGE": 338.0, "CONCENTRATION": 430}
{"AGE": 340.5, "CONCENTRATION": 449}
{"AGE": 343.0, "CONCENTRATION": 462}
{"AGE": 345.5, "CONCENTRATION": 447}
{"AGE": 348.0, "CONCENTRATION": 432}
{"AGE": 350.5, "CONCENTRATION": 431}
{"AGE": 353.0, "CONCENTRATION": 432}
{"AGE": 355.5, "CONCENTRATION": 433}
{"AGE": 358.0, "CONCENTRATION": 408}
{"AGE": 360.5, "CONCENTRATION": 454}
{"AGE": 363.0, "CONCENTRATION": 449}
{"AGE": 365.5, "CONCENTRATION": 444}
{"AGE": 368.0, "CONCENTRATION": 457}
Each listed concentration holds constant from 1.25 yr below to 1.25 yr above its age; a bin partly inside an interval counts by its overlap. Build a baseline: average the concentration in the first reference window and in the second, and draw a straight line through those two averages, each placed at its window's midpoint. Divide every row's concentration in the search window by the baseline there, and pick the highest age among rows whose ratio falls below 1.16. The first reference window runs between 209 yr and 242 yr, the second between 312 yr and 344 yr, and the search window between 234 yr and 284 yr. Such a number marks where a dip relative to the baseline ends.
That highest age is 248.0 yr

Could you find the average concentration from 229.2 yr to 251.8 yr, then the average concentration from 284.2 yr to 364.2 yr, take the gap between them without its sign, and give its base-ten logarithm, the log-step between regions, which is 1.38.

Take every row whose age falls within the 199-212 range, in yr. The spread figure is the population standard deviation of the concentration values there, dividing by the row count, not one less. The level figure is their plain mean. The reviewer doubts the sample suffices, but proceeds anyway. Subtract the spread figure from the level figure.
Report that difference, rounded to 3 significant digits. 401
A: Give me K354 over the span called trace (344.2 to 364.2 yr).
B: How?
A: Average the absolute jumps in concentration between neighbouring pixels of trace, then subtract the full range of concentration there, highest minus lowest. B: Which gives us -33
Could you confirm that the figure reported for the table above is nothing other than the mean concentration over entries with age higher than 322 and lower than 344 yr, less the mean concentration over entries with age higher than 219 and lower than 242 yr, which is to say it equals -49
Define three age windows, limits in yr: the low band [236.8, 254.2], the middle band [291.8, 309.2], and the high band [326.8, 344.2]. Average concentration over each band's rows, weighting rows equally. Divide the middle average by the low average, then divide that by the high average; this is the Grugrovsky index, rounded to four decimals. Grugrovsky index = 0.0025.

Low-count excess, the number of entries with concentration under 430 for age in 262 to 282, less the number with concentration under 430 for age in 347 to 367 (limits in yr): -1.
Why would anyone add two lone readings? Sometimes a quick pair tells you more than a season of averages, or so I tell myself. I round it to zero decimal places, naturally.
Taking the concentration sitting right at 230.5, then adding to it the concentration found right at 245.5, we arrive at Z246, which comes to 838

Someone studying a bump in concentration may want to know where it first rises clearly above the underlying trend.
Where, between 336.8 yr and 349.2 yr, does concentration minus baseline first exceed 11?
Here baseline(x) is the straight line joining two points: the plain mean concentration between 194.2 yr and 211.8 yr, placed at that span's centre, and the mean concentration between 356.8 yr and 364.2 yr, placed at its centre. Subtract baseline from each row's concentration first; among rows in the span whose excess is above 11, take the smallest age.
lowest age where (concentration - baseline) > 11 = 340.5 yr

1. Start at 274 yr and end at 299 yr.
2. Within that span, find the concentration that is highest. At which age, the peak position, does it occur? 275.5 yr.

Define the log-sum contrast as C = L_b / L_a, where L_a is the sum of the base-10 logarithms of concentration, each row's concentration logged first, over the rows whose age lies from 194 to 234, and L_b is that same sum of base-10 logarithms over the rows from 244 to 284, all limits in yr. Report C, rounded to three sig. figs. 1.03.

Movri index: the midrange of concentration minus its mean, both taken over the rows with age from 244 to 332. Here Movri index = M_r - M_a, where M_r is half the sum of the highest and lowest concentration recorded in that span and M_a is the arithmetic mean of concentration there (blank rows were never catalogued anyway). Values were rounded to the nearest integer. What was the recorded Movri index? -64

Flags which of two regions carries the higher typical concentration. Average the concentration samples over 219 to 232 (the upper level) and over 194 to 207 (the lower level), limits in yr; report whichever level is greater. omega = 408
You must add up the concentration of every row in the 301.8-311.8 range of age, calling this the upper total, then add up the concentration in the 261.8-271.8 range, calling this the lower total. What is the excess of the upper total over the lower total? -307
